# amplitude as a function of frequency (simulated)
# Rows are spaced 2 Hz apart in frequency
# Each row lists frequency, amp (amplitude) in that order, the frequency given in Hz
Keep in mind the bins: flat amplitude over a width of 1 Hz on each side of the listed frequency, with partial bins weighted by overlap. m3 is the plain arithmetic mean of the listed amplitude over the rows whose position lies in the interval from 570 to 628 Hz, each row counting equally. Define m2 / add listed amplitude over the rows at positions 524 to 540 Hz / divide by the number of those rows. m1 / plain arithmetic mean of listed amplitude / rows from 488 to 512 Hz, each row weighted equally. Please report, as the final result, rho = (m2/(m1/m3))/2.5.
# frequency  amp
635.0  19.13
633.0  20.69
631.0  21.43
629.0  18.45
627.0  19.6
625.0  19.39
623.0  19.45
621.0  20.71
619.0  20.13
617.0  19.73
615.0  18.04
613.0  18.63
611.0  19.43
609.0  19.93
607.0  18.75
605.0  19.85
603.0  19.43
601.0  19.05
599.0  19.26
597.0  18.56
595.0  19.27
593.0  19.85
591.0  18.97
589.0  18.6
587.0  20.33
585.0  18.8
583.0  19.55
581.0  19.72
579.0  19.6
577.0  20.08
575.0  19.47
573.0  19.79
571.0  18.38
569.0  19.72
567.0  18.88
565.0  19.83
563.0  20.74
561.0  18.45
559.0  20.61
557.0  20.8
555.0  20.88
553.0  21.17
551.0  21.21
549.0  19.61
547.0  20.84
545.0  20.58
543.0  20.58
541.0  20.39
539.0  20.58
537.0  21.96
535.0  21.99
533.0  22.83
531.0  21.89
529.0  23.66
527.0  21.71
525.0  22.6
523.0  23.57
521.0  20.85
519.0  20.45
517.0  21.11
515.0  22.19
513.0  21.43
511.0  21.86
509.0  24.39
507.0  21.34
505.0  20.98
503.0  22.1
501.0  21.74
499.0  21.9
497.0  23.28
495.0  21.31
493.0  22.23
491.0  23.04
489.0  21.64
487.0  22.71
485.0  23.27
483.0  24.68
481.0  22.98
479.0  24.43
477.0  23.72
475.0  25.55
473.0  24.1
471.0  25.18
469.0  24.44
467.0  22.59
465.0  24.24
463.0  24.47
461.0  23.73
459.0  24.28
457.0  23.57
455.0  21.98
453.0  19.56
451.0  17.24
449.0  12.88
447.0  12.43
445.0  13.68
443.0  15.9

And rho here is 7.8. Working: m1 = 22.2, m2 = 22.2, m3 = 19.4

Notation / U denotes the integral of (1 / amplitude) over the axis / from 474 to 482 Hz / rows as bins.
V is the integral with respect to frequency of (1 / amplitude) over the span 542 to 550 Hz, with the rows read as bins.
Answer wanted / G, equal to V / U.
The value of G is 1.18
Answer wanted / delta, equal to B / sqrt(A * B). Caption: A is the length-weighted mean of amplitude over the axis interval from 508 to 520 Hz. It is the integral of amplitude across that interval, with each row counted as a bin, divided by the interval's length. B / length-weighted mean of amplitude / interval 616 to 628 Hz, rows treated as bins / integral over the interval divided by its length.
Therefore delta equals 0.952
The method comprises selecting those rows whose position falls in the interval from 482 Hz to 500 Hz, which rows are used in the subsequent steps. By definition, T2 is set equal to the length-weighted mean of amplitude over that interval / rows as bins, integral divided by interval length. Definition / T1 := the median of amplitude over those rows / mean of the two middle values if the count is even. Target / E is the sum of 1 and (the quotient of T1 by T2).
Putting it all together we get 2.00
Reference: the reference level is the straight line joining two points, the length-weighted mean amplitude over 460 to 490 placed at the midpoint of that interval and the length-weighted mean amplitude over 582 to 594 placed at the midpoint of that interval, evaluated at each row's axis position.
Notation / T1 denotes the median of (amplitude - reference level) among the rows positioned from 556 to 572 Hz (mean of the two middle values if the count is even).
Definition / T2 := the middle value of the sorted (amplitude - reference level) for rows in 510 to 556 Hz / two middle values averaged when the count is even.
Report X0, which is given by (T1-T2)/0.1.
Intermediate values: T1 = -0.41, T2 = -0.07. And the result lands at -3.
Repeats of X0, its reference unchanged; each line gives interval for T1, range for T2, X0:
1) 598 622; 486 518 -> 17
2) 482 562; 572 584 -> -3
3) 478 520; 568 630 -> -9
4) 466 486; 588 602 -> 1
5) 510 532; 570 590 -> 1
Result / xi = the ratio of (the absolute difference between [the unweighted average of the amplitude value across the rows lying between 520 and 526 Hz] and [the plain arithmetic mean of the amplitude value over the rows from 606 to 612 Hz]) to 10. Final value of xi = 0.30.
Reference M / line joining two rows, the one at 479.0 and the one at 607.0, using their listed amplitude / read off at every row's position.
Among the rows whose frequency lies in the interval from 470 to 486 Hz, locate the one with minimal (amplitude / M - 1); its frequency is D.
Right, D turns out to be 481.0 Hz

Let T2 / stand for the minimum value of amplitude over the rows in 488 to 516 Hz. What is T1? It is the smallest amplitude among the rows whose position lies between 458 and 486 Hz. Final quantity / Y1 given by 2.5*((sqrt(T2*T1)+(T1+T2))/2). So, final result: 82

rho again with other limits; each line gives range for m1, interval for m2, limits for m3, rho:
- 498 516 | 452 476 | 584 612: 8.3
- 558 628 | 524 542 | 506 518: 10.0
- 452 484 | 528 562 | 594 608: 6.8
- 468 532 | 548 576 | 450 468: 7.9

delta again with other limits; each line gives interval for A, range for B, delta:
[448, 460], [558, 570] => 0.995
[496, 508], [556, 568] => 0.953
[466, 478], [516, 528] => 0.946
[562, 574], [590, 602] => 0.990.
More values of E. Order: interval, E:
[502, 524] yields 1.98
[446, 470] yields 2.10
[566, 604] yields 2.01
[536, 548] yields 1.99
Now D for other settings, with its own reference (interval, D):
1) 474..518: 495.0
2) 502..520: 505.0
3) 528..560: 549.0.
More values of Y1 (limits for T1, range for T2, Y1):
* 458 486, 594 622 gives 76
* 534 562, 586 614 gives 69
